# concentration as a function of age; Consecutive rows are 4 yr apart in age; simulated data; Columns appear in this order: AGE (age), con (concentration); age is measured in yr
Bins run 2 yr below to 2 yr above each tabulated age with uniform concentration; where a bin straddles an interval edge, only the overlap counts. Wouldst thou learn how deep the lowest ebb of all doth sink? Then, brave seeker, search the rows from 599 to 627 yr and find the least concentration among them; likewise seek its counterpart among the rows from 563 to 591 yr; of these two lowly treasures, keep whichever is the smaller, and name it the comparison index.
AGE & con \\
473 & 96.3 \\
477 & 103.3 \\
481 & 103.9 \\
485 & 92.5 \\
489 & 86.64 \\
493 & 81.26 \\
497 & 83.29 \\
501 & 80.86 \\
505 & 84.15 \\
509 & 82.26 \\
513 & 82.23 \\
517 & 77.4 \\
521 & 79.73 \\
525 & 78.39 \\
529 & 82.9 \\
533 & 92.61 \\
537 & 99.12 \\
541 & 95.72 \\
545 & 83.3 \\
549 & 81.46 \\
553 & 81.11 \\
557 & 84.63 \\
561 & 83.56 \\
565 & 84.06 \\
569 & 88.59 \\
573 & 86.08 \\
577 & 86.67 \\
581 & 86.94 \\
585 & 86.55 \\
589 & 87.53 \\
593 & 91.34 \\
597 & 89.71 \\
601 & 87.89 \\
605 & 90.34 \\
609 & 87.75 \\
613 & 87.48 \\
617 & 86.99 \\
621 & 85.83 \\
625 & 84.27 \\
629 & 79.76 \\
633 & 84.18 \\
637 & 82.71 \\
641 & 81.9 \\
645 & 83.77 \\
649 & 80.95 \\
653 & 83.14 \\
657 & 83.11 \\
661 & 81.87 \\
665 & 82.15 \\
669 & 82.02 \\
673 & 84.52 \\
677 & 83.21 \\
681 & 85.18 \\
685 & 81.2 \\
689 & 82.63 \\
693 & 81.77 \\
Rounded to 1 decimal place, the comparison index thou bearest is 84.1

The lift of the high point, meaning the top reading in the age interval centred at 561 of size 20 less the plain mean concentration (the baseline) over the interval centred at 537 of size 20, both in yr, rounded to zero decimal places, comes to -2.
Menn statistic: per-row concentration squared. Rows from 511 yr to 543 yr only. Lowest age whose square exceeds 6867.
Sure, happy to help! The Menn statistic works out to 529 yr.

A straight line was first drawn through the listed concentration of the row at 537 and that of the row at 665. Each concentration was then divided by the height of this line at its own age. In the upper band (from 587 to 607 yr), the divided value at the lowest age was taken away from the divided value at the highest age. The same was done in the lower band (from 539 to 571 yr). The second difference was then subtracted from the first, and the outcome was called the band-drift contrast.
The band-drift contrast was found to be 0.09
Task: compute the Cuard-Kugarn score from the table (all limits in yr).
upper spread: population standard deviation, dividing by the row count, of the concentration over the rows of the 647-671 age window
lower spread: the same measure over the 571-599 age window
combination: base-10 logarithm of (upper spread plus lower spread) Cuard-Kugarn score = 0.41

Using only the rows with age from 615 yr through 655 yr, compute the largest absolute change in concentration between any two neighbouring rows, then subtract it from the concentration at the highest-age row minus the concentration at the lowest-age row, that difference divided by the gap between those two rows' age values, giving -4.6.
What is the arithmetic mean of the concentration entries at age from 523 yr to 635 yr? 86.6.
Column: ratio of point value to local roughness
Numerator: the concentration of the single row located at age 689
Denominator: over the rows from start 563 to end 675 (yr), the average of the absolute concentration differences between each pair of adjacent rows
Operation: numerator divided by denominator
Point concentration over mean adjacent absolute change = 47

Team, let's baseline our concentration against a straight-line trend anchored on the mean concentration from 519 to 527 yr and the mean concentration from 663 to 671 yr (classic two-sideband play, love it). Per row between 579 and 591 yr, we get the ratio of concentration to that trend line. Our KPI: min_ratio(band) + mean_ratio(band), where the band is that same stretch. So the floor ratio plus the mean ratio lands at 2.16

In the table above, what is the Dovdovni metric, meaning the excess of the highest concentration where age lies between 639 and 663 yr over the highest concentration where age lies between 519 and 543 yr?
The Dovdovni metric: -15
